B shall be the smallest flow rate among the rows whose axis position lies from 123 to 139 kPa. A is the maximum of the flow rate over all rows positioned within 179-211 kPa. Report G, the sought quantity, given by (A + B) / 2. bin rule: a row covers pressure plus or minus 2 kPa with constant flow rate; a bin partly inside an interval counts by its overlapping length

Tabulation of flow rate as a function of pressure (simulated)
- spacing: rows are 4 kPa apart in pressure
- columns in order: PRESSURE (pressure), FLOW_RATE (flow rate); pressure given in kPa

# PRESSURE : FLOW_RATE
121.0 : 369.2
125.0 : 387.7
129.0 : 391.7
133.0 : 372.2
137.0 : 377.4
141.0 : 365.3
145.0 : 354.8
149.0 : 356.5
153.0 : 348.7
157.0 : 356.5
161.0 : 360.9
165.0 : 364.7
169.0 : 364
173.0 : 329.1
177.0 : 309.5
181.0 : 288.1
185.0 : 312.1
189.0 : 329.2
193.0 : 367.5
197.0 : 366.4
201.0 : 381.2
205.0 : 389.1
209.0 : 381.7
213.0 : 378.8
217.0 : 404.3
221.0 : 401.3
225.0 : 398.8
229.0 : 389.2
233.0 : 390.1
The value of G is 381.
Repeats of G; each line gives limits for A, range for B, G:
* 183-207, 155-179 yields 349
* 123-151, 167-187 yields 340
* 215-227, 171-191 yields 346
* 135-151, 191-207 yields 372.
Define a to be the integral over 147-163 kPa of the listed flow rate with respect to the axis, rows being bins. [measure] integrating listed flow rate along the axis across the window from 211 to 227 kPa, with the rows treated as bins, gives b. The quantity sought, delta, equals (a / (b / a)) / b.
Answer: 0.81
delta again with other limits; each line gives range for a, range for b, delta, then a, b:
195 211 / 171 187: 1.50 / 6074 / 4955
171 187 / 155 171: 0.73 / 4955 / 5784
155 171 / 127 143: 0.92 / 5784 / 6026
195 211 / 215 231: 0.91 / 6074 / 6374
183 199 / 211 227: 0.75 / 5501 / 6333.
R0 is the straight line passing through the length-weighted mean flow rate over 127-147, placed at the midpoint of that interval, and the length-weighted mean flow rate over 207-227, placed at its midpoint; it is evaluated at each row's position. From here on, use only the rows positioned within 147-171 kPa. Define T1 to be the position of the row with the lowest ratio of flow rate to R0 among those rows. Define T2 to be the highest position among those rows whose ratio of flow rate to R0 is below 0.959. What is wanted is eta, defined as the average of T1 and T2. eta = 161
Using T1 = 153.0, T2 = 169.0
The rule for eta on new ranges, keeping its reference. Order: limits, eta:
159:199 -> 189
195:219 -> 197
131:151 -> 147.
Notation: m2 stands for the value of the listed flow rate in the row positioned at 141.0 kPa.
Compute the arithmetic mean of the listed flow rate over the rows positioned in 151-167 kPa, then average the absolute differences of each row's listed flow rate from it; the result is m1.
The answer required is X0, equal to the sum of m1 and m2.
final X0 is 370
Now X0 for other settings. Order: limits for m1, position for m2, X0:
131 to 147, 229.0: 397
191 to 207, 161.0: 370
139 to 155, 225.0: 403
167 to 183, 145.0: 379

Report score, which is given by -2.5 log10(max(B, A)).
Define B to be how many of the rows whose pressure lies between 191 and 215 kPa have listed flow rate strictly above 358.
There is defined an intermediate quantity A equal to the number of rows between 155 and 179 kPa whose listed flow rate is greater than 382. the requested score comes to -1.9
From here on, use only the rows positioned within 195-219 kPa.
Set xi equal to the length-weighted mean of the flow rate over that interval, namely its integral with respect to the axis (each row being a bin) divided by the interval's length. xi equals 384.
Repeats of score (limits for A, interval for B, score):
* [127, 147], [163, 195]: -1.2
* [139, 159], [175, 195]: 0.0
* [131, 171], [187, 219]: -2.1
